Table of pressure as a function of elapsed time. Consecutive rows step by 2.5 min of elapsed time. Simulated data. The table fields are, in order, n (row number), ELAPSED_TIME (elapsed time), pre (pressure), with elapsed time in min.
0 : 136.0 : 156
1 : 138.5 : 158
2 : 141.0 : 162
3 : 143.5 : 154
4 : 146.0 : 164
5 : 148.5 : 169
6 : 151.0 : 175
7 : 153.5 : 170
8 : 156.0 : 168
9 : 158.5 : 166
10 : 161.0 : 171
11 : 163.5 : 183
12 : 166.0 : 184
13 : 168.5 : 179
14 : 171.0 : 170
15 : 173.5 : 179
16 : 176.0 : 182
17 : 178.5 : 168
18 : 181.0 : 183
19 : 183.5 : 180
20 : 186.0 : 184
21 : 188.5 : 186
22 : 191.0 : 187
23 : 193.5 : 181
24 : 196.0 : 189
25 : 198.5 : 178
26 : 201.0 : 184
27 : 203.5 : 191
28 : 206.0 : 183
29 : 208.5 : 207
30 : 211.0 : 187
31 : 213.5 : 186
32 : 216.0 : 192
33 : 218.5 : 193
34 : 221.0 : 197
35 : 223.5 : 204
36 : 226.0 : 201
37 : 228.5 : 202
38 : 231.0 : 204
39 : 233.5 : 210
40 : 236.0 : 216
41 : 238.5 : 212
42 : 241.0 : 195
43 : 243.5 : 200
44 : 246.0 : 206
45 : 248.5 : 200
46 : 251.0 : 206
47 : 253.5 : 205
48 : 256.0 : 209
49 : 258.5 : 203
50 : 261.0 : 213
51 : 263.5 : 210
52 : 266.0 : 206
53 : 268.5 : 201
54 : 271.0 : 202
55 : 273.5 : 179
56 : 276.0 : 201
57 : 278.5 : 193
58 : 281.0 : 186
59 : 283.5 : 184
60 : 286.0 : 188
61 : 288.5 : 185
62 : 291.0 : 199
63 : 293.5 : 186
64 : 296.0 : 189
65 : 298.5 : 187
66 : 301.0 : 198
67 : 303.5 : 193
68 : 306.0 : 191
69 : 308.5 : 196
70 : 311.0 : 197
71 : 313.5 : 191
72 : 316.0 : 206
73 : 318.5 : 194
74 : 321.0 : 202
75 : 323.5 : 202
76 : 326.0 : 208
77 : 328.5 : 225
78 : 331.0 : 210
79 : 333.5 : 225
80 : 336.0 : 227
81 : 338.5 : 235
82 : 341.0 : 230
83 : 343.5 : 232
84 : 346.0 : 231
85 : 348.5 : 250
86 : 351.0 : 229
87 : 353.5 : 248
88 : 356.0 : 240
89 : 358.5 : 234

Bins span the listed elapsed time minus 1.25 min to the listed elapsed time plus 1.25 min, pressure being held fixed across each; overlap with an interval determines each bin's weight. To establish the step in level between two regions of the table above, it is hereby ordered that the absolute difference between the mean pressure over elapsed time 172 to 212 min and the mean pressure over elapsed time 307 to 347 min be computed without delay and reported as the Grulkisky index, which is 29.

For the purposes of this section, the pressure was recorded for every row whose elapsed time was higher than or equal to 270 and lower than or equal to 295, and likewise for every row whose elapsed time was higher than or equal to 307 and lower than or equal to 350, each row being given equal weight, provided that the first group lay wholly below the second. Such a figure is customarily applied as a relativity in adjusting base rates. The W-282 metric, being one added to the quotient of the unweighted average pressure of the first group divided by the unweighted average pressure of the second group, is 1.88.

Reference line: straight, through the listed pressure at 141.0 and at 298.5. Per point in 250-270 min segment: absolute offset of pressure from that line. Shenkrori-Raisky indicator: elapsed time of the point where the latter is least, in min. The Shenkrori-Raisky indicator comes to 268.5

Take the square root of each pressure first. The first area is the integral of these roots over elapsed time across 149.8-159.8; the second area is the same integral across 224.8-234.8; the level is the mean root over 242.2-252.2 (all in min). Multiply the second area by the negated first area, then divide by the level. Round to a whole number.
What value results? -1307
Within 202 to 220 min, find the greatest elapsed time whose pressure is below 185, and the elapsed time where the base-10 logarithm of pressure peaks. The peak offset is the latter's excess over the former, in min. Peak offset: 2.5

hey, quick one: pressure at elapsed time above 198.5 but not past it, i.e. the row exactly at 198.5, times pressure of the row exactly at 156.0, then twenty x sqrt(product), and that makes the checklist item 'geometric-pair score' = 3459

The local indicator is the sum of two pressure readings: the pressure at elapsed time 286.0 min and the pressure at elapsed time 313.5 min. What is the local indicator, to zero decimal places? 379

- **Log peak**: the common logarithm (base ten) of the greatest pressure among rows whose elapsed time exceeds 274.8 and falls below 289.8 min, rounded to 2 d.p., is 2.30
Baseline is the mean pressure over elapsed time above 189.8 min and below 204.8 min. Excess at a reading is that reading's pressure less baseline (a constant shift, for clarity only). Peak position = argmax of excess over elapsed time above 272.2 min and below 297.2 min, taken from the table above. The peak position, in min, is 276.0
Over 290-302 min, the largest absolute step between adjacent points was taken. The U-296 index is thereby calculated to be 13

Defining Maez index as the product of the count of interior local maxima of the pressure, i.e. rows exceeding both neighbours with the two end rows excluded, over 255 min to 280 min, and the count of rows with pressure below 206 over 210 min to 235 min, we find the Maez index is 27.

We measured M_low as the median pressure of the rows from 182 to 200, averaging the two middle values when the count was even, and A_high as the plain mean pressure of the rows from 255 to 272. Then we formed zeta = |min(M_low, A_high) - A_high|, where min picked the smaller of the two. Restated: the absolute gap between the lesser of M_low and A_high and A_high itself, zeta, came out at 22.3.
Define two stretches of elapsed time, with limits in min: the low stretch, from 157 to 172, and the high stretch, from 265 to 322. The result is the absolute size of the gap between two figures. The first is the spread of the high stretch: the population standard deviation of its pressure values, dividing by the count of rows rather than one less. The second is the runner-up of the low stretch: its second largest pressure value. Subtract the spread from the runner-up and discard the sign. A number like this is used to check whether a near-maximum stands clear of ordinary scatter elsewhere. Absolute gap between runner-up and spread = 176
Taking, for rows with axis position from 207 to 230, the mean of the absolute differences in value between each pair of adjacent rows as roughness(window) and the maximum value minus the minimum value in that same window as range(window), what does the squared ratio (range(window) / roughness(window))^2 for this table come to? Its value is 15.3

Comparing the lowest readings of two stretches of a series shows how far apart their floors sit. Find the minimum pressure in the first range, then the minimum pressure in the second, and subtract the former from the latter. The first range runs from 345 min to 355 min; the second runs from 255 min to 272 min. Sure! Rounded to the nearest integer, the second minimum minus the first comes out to -28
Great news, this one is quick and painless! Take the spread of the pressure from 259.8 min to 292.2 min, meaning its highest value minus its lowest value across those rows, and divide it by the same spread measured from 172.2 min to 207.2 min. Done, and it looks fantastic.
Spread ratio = 1.5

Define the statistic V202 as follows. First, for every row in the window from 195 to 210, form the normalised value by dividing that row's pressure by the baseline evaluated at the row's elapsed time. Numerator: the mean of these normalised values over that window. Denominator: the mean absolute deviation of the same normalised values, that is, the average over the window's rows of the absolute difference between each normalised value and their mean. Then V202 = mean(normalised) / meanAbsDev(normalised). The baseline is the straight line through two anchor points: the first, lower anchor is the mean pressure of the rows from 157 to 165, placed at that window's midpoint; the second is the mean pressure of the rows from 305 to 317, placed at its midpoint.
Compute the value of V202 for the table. 27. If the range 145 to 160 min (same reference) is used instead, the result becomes 59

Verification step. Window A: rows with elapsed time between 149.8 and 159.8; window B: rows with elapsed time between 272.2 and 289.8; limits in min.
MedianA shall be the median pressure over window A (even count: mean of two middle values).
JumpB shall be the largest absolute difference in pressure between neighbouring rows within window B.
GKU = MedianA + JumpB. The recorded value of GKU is 191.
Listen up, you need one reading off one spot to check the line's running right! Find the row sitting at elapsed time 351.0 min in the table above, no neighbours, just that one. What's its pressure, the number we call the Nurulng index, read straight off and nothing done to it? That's 229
